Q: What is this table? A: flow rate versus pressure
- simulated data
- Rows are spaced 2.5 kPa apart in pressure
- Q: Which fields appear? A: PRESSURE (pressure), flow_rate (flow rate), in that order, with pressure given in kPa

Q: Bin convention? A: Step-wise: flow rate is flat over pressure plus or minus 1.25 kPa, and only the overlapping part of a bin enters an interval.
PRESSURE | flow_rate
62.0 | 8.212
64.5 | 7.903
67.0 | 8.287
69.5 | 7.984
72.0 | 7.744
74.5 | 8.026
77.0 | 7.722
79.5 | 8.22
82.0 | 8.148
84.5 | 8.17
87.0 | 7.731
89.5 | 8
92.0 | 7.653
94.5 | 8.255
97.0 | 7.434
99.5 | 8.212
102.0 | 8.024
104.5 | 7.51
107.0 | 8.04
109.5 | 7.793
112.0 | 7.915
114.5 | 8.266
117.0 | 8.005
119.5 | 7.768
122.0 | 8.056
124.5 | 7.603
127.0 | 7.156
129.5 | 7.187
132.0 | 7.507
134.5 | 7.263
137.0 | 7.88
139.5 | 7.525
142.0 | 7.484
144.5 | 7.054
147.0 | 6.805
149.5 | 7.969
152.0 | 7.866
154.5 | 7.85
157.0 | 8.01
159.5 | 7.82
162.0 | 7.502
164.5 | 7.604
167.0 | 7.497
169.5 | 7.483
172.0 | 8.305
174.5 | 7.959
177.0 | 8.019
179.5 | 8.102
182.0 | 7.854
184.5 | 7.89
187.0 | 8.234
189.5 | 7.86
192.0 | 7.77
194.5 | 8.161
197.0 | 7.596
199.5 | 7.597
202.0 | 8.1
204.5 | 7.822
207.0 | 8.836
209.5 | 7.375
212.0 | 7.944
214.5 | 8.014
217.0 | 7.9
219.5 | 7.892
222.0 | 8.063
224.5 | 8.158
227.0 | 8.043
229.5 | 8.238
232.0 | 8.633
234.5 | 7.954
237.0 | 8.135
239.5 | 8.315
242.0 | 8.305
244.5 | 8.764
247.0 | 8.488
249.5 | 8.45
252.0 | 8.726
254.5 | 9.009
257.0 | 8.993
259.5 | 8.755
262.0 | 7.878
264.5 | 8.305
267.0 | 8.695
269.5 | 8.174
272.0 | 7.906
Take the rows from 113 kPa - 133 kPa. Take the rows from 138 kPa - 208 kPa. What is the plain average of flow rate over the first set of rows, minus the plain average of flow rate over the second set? -0.1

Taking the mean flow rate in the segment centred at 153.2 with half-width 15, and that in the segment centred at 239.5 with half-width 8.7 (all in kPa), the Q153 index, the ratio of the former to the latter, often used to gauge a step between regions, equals 0.91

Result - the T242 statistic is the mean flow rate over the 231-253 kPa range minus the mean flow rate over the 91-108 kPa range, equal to 0.54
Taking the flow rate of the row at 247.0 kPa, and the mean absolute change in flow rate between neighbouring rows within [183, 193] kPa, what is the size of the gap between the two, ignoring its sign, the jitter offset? 8.2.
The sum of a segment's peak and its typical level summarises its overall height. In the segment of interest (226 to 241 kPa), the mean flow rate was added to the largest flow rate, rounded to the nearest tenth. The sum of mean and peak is 16.9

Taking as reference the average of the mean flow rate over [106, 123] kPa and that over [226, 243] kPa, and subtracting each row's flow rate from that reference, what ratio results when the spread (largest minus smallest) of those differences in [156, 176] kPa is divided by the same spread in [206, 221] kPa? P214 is 0.56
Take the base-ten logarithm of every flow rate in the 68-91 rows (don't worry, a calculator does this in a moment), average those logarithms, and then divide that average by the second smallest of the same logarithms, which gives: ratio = 1.01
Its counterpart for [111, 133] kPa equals 1.04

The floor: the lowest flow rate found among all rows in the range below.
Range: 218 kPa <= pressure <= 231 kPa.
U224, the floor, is 7.892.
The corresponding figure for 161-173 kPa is 7.483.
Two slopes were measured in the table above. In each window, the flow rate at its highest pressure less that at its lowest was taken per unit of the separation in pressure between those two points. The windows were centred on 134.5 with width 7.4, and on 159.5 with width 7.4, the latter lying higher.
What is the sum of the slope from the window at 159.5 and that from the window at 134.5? -0.027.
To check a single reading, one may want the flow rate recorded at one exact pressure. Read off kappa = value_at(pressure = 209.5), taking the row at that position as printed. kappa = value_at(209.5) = 7.375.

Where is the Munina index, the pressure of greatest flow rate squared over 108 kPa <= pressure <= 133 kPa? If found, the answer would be 114.5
